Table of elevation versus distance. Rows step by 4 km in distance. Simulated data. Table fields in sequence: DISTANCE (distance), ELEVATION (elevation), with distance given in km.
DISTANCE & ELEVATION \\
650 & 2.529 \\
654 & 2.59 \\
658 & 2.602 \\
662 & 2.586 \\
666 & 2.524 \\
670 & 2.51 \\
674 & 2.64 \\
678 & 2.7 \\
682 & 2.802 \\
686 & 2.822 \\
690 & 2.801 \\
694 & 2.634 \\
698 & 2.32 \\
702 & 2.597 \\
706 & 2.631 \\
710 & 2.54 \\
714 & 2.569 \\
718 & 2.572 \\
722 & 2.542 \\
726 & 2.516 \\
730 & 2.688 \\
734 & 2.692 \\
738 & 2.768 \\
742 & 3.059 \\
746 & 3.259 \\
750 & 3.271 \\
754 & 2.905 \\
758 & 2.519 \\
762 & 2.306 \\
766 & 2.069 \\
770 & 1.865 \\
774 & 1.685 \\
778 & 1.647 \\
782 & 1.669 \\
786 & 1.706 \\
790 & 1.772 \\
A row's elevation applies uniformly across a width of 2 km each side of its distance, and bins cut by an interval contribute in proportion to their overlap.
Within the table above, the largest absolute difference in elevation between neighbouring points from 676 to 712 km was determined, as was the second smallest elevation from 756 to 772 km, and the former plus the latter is 2.38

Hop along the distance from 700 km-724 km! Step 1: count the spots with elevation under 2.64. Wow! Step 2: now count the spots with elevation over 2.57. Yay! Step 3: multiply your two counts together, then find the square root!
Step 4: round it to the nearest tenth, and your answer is 4.2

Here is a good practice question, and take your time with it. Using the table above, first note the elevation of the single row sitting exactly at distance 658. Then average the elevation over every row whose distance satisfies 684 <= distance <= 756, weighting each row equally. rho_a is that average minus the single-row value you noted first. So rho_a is 0.13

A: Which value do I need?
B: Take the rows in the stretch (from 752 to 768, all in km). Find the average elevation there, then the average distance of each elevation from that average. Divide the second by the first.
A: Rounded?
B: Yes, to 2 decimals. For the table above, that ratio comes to 0.11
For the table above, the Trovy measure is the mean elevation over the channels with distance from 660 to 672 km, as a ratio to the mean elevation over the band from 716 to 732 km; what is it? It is 0.98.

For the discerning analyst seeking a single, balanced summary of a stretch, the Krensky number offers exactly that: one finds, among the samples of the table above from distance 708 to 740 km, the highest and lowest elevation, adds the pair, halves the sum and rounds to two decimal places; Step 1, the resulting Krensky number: 2.64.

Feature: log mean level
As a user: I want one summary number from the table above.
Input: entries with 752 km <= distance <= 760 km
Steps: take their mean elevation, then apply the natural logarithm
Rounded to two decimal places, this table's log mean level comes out 1.00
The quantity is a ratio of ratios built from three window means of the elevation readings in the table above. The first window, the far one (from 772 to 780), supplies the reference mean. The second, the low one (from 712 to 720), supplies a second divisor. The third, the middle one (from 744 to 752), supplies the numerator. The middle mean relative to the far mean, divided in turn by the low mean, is 0.8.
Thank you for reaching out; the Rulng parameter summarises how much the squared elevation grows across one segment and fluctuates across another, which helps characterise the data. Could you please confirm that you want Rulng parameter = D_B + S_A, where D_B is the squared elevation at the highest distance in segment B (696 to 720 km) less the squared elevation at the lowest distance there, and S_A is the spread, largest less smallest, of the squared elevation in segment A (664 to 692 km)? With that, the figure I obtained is 2.9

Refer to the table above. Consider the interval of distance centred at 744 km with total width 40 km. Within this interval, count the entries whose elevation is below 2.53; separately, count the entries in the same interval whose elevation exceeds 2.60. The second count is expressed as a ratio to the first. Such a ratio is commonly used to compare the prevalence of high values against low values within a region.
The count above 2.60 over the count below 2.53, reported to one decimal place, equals 2.3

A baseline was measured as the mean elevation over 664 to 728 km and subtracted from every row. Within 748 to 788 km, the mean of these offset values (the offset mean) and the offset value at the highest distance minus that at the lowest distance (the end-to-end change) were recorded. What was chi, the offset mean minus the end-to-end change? 1.12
